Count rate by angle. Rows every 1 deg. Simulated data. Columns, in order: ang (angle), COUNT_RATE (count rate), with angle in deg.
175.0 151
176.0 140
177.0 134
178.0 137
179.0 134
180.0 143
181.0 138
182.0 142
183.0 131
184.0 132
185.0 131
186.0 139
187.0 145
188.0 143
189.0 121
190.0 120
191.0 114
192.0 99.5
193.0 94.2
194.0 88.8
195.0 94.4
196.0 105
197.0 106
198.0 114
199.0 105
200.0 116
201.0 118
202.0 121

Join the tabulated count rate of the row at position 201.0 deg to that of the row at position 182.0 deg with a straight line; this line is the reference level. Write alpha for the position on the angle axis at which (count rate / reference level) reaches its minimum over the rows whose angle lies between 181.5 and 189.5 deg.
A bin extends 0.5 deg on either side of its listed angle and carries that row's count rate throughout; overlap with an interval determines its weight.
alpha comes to 189.0 deg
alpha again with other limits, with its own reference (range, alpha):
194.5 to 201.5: 195.0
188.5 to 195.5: 194.0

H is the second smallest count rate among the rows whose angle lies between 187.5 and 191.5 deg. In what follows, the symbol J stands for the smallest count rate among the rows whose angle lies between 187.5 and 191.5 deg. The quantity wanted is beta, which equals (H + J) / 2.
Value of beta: 117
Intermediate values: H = 120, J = 114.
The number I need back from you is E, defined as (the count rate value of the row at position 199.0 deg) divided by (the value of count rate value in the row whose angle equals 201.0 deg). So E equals 0.9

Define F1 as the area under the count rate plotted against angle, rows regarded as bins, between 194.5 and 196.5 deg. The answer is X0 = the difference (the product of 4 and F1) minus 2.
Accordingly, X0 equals 796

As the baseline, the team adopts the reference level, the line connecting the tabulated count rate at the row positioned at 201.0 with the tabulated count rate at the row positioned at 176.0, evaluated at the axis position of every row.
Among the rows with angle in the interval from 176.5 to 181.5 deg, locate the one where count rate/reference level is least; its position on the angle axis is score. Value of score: 177.0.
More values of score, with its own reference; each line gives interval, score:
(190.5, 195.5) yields 194.0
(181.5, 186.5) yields 183.0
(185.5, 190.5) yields 190.0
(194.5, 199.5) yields 195.0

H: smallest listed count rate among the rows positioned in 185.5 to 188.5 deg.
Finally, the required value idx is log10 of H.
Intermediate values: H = 139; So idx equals 2.14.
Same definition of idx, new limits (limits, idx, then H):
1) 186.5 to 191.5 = 2.06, 114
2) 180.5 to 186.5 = 2.12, 131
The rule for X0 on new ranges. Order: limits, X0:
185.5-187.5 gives 1134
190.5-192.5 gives 852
